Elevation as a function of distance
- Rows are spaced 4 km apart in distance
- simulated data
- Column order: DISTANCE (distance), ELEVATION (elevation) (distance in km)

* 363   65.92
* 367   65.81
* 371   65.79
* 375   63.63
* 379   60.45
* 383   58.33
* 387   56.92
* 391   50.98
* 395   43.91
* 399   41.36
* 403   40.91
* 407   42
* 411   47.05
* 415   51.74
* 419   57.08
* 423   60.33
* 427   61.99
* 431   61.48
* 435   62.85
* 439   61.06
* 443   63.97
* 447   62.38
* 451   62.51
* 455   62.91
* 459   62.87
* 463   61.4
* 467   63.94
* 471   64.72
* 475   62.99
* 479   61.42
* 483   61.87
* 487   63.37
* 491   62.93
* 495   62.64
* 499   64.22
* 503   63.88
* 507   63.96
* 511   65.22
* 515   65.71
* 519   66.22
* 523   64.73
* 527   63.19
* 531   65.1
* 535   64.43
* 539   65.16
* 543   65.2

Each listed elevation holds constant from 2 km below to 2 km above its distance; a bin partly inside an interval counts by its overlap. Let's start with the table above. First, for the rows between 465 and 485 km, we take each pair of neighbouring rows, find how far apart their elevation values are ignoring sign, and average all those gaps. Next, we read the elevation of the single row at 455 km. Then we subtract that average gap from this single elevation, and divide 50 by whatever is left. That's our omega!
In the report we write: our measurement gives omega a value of 0.81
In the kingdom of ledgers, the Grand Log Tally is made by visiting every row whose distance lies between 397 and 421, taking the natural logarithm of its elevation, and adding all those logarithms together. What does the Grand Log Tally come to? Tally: 23.0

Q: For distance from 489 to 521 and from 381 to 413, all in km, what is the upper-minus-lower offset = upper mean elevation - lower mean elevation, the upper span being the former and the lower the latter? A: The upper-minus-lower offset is 17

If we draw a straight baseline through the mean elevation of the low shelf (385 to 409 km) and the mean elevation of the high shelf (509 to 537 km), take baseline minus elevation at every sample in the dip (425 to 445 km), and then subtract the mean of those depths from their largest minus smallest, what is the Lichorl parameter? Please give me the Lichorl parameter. 13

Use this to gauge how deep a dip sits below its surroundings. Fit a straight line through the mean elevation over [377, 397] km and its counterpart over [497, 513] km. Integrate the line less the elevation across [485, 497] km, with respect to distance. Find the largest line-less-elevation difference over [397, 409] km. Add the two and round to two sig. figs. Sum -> 16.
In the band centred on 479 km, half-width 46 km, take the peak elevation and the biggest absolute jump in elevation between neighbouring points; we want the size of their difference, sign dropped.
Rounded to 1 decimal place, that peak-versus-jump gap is 63.3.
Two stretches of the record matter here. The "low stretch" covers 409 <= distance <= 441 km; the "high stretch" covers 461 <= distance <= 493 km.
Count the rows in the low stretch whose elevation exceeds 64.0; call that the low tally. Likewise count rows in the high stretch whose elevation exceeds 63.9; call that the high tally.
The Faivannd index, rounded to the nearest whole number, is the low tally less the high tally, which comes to -2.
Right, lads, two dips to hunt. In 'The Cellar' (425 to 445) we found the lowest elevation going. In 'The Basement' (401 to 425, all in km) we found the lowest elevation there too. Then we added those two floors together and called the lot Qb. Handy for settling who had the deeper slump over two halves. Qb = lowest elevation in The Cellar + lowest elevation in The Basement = 102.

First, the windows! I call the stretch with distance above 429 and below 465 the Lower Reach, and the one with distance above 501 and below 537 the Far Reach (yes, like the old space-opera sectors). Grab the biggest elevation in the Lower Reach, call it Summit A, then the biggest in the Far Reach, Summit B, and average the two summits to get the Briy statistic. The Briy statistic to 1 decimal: 65.1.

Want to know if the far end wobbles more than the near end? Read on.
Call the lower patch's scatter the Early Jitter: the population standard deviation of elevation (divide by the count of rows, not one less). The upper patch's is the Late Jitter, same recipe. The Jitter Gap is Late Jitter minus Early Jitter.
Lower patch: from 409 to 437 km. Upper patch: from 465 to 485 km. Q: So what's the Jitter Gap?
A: -4.3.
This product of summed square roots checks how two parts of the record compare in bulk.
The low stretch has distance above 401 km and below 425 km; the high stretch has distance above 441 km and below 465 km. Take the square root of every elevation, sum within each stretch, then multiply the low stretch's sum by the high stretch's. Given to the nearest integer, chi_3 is 2007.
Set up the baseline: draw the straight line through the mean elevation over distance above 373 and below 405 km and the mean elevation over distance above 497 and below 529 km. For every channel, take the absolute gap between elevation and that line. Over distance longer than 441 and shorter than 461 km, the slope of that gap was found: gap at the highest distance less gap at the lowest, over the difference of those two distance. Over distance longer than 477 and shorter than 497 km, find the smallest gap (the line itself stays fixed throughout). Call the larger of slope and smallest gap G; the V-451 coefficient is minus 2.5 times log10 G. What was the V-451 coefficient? 1.9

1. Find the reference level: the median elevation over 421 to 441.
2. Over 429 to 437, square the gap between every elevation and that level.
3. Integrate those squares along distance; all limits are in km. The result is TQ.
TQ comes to 8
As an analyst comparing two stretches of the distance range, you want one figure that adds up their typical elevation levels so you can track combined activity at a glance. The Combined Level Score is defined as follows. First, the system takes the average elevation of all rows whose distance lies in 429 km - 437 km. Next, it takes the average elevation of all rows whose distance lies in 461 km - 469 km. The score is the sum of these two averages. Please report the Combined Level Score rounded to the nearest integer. 125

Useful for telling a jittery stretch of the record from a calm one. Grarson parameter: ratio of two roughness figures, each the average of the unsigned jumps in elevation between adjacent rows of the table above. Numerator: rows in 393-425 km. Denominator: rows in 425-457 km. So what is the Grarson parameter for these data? 2.58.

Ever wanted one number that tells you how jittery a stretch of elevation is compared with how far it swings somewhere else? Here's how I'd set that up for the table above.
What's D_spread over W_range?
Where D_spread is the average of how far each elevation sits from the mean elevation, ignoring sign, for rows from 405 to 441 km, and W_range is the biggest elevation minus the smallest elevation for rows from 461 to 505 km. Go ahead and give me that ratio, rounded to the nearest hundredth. 1.86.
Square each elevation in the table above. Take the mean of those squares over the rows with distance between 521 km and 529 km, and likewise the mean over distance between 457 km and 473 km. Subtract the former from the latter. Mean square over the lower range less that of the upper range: -92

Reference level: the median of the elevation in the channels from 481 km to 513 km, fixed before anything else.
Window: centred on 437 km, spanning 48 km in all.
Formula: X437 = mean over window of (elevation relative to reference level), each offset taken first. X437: -2.7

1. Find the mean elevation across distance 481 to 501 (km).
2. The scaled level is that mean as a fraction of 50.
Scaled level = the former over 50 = 1.260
